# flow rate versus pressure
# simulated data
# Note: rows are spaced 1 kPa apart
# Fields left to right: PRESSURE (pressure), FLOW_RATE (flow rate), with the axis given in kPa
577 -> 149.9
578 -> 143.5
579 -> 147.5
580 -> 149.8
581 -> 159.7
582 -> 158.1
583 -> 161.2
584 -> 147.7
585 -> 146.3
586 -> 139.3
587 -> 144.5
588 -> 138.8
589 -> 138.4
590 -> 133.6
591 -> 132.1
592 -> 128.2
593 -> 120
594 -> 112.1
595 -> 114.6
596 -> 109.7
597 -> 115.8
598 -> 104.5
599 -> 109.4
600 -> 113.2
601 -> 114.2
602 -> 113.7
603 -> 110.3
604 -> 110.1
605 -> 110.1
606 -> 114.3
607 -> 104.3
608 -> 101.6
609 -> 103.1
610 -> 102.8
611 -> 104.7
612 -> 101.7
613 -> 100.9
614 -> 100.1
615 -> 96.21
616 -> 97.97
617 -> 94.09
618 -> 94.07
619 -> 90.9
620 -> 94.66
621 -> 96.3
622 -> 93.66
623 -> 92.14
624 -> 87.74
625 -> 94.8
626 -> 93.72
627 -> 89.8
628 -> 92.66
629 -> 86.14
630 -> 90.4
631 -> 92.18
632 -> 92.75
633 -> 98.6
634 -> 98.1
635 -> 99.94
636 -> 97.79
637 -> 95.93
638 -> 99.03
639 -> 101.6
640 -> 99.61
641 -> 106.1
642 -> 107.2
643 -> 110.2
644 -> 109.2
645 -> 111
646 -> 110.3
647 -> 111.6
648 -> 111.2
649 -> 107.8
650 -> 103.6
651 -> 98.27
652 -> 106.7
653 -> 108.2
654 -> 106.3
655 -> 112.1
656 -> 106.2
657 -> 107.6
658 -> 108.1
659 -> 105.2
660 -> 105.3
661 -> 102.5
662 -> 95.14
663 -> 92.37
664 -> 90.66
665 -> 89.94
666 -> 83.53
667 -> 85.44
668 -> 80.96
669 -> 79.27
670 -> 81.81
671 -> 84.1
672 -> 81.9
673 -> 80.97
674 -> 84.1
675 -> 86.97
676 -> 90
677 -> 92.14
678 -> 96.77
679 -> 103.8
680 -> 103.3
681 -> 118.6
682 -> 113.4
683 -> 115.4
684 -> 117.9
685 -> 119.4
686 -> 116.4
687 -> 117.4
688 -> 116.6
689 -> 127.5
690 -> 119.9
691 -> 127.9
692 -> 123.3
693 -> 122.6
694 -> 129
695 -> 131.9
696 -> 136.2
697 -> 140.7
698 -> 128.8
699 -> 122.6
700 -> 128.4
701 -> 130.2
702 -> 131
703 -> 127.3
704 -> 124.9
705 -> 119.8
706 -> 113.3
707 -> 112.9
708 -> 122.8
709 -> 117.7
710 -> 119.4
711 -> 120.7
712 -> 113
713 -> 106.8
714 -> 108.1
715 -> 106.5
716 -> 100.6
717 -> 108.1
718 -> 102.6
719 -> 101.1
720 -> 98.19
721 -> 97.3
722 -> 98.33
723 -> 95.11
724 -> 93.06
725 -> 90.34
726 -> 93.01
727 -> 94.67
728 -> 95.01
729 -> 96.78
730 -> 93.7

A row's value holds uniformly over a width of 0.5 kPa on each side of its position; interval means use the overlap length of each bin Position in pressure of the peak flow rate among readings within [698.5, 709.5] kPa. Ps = 702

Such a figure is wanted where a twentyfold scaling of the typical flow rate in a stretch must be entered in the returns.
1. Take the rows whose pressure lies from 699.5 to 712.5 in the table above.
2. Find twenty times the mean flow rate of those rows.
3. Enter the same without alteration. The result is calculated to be 2433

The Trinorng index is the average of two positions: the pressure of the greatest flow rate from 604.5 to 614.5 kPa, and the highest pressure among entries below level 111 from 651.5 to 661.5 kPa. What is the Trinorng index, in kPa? 633.5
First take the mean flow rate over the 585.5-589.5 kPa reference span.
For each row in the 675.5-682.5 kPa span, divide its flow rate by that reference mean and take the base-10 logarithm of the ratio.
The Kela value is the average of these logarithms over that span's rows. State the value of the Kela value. -0.14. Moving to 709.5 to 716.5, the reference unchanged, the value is -0.10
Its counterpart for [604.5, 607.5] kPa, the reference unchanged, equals -0.11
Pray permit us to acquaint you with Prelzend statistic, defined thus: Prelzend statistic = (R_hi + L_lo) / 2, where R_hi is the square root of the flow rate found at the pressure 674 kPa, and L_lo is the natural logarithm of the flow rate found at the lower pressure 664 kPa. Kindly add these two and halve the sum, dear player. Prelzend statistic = 6.8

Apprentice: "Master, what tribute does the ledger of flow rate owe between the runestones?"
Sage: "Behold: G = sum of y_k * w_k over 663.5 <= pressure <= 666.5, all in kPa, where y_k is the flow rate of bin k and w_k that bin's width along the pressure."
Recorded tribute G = 264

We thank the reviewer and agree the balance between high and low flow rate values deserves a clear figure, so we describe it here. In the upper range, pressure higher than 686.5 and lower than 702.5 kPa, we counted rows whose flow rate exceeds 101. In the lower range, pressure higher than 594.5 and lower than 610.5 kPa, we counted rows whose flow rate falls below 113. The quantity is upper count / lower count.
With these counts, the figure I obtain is 1.6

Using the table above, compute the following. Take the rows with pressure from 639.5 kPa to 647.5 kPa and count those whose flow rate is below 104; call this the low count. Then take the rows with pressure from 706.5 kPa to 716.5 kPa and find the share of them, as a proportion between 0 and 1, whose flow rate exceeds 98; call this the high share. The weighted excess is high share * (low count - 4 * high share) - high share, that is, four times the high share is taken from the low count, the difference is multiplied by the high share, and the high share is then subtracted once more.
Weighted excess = -4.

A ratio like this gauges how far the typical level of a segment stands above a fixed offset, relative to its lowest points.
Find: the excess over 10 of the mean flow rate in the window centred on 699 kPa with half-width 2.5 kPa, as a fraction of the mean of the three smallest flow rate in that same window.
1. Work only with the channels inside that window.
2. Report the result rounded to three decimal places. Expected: 0.949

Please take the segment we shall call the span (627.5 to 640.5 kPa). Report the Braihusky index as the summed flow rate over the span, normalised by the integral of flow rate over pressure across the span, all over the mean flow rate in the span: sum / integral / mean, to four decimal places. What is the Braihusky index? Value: 0.0104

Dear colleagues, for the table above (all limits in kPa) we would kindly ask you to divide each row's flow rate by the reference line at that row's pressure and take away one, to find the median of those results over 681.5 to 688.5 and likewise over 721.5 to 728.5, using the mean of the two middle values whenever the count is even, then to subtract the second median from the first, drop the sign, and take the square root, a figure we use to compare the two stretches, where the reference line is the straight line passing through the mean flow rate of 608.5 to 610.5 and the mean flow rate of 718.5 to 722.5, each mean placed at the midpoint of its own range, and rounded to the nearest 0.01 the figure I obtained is 0.45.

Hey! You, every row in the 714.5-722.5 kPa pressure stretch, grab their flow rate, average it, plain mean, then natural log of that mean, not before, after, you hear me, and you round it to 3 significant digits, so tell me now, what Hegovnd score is 4.62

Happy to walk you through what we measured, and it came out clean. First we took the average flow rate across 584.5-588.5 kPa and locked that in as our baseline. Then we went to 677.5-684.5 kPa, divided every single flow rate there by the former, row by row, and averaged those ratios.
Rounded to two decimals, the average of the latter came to 0.77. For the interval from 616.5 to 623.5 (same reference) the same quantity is 0.66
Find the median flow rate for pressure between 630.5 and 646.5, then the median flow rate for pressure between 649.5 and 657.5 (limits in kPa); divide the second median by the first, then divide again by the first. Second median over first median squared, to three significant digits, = 0.0107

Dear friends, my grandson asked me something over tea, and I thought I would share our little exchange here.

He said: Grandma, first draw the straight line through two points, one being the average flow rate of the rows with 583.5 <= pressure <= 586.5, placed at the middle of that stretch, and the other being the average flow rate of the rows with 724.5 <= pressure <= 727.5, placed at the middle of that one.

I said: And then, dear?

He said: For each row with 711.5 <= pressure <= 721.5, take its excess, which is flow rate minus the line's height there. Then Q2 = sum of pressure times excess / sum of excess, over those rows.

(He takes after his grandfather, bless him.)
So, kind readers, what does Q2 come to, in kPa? 715.4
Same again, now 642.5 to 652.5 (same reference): 647.8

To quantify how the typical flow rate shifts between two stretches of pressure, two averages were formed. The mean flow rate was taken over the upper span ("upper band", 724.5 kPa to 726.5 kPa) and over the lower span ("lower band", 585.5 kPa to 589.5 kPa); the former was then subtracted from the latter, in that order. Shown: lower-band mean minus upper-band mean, 49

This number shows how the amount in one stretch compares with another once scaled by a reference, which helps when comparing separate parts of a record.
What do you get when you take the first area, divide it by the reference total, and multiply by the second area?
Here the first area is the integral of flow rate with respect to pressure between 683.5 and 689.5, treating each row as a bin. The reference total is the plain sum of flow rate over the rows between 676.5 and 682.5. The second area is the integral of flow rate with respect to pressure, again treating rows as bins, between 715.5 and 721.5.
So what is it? 692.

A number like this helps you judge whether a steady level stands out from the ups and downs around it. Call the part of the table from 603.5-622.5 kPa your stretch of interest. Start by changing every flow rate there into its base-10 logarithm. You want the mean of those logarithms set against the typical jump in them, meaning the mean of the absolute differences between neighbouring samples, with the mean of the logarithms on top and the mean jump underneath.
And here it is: 183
